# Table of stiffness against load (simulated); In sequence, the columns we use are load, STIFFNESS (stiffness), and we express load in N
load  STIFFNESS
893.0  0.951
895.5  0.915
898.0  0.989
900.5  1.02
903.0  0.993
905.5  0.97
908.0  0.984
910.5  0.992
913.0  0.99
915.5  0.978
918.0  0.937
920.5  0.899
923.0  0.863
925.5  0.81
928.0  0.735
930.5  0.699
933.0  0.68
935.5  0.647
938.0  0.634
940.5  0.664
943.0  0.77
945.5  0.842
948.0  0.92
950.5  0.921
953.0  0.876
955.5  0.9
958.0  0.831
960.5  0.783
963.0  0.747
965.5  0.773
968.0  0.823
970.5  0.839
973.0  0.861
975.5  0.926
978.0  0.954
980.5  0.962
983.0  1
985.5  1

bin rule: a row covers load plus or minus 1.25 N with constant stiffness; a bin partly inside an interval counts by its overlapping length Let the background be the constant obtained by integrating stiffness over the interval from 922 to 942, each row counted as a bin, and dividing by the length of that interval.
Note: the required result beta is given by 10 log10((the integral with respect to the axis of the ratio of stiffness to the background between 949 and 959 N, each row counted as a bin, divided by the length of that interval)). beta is 0.9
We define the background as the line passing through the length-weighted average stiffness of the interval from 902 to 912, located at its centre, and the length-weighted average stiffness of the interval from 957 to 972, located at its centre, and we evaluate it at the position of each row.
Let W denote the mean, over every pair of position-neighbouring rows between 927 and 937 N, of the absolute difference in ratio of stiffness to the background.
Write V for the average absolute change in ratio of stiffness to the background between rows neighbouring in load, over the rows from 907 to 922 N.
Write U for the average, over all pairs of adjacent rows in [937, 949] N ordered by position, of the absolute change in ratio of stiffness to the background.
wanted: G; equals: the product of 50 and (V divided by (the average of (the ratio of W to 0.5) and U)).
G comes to 13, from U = 0.09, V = 0.019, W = 0.03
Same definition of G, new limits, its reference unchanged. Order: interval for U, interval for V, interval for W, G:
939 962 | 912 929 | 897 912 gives 33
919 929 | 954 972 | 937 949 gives 22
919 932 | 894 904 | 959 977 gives 30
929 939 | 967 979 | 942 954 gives 39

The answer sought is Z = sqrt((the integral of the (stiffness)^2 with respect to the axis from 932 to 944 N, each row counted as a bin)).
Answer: 2.35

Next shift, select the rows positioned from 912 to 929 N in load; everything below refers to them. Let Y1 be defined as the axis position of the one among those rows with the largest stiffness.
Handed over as 913.0 N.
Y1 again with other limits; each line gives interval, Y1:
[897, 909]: 900.5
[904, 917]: 910.5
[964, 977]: 975.5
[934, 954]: 950.5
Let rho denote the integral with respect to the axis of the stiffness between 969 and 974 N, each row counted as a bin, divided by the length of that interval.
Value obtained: 0.85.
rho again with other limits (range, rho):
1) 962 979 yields 0.85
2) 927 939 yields 0.68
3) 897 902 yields 1.00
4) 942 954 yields 0.87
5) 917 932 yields 0.82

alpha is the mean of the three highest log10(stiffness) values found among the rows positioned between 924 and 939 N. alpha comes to -0.13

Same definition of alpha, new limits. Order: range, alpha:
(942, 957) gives -0.04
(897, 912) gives 0.00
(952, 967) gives -0.06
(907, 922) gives 0.00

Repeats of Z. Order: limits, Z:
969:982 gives 3.28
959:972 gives 2.87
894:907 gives 3.52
